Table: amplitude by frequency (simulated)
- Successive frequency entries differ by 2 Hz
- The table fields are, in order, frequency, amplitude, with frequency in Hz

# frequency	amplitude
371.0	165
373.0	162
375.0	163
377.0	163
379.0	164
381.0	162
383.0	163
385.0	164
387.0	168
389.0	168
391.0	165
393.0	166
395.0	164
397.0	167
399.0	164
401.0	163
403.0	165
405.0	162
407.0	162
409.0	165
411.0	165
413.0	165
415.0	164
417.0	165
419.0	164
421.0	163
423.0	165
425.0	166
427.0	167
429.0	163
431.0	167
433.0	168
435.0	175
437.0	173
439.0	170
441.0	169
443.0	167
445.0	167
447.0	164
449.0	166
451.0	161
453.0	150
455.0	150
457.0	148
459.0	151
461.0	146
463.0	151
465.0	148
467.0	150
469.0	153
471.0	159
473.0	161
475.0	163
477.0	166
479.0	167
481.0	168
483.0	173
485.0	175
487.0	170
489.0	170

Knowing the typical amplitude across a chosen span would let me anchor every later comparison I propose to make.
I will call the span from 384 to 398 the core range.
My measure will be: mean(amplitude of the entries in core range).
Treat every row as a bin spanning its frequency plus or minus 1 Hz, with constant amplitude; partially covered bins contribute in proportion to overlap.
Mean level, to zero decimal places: 166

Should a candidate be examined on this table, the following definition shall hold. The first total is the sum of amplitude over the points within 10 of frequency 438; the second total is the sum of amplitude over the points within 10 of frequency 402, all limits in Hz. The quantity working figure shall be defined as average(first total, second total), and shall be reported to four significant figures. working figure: 1663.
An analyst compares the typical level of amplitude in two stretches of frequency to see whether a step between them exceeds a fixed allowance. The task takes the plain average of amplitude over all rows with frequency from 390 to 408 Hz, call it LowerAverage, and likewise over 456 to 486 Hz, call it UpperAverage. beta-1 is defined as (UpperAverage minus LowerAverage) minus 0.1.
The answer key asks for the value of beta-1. -6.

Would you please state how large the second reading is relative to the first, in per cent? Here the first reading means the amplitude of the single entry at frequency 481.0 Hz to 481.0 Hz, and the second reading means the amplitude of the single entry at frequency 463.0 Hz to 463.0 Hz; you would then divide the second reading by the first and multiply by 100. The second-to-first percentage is 90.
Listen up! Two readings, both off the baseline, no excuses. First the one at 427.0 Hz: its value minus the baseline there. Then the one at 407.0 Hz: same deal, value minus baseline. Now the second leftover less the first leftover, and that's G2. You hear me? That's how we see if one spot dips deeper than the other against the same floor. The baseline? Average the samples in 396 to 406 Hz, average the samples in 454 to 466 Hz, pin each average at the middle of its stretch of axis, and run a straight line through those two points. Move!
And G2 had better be -10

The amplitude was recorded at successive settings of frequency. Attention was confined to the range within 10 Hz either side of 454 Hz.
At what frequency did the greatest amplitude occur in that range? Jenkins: 445.0 Hz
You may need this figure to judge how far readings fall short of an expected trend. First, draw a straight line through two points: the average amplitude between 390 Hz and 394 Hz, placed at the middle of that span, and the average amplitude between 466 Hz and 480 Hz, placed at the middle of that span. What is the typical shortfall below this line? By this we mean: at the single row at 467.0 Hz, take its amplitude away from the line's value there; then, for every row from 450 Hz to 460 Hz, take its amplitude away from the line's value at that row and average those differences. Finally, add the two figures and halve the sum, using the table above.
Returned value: 10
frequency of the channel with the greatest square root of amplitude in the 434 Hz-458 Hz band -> 435.0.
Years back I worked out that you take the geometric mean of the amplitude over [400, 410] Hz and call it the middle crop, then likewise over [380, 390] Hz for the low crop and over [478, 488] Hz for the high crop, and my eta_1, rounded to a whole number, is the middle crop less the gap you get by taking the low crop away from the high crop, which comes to 158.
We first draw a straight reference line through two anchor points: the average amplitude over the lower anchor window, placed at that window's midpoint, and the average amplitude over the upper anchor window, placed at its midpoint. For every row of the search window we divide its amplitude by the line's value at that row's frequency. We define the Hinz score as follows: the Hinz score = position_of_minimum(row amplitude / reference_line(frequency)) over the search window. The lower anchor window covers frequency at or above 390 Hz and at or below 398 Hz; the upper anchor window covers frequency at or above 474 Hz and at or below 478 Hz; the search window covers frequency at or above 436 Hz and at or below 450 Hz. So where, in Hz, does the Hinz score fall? 447.0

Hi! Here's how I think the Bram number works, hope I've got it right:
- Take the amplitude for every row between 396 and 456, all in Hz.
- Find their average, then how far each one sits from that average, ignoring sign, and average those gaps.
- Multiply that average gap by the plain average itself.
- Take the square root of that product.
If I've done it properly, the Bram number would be 23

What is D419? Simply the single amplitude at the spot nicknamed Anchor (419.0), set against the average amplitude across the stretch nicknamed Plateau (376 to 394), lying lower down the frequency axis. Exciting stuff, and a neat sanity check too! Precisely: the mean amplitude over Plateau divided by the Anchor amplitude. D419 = 1.00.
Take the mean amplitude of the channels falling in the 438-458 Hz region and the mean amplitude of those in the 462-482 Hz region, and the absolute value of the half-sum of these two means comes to 159.9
